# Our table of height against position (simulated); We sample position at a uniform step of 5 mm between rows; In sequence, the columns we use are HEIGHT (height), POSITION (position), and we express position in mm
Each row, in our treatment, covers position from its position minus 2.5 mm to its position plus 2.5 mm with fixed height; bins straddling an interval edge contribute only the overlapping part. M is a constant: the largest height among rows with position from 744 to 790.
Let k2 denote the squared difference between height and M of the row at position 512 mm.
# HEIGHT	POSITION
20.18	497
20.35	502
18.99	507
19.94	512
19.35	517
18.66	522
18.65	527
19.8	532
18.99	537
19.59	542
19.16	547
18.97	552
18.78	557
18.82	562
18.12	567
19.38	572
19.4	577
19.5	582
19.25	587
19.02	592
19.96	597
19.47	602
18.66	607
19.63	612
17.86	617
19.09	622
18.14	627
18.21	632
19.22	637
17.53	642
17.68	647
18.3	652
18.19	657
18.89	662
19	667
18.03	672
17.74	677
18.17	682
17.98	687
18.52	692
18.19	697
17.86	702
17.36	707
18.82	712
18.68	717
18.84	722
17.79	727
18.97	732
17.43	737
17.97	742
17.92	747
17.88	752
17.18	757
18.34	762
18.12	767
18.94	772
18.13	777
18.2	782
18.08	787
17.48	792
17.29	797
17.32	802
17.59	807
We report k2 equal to 1.0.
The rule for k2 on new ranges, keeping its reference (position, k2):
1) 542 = 0.4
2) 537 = 0.0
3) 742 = 0.9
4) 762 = 0.4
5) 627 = 0.6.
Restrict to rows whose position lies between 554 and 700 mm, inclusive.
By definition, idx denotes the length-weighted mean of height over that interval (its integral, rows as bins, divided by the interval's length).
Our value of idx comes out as 18.6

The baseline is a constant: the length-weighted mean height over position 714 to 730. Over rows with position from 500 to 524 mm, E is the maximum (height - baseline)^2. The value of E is 3.55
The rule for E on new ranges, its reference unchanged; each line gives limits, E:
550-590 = 1.07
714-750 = 1.07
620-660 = 0.87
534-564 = 1.26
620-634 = 0.39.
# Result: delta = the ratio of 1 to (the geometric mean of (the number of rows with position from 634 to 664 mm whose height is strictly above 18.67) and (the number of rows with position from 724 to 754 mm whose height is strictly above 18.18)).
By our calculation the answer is 0.7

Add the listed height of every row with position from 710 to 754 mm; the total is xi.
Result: 164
